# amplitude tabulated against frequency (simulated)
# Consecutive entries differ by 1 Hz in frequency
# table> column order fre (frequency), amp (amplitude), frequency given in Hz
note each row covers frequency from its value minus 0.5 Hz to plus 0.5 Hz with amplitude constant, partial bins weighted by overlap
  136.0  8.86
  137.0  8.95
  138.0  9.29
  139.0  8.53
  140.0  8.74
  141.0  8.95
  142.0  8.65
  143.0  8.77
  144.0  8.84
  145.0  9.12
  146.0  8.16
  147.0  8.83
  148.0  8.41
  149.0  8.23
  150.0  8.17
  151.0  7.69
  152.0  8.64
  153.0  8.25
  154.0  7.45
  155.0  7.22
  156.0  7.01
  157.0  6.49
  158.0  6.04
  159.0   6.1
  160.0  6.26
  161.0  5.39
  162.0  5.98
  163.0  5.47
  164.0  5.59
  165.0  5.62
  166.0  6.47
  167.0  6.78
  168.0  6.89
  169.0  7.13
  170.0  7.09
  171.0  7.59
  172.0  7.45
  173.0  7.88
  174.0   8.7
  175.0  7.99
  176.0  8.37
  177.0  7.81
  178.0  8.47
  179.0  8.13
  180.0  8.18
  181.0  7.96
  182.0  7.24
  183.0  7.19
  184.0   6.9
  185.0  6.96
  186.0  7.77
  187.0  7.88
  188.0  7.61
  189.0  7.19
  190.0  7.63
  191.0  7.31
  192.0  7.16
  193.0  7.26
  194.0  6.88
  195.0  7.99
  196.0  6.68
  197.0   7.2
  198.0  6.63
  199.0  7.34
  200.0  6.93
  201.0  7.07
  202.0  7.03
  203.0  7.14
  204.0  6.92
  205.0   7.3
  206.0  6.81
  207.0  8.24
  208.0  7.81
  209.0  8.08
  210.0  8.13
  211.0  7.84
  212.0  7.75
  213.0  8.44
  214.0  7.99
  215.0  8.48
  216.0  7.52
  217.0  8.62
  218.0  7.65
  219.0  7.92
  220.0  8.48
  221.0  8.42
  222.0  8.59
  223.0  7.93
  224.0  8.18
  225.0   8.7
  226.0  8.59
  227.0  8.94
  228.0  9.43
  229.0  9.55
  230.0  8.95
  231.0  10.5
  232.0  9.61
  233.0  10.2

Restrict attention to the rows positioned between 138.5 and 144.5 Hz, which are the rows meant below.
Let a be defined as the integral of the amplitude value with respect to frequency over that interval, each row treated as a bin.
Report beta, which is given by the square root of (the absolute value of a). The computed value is 7.24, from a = 52.5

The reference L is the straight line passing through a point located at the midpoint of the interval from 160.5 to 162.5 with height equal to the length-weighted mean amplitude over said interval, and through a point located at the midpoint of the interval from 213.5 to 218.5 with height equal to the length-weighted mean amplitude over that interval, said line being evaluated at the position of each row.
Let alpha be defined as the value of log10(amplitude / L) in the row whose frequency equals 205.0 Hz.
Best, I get -0.016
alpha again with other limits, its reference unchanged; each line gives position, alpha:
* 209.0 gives 0.018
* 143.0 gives 0.254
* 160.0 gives 0.047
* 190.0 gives 0.042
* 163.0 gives -0.022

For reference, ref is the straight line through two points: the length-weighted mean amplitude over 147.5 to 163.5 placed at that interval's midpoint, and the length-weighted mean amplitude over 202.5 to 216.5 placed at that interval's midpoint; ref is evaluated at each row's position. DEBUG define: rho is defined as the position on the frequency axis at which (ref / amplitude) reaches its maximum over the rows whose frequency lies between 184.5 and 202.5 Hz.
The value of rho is 198.0 Hz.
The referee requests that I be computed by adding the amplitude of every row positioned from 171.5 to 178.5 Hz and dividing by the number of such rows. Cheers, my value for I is 8.10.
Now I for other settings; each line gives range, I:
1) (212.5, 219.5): 8.09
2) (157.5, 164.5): 5.83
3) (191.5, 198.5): 7.11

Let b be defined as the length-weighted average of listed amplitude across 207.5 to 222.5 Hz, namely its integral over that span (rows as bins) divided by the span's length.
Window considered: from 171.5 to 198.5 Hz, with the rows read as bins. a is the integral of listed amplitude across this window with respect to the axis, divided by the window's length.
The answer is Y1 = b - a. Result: 0.5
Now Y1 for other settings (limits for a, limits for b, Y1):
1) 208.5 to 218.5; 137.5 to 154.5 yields 0.5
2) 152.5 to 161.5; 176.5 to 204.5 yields 0.7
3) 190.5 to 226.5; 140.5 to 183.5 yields -0.2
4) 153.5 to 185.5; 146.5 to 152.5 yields 1.3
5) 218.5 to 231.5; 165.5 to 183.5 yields -1.2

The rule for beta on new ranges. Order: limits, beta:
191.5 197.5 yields 6.57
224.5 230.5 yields 7.36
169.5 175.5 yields 6.83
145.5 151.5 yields 7.03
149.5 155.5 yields 6.89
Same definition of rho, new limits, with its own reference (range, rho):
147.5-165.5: 161.0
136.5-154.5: 154.0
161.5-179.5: 163.0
